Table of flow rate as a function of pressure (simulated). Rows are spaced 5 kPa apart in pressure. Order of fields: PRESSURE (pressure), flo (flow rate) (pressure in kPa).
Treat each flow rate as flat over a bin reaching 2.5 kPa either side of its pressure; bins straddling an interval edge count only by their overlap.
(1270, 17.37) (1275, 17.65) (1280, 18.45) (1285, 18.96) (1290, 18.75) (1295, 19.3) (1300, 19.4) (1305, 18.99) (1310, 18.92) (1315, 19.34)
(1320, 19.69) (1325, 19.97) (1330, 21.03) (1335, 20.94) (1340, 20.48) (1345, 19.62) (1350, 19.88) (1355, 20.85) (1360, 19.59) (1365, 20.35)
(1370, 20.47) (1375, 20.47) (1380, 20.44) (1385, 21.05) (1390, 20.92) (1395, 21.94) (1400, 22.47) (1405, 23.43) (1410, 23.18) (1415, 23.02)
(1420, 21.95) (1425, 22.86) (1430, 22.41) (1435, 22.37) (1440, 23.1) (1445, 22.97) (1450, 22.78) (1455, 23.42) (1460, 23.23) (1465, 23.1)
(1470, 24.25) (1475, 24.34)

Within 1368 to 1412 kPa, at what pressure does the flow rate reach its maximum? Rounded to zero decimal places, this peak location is 1405 kPa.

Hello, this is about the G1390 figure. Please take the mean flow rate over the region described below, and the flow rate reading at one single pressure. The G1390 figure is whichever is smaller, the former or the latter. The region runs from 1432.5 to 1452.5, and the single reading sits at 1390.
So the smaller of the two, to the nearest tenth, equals 20.9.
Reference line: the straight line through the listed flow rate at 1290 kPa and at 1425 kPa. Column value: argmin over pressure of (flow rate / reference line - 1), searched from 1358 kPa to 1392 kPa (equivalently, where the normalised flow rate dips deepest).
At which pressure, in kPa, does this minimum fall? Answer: 1360 kPa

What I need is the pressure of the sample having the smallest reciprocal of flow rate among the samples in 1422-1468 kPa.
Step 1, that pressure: 1455 kPa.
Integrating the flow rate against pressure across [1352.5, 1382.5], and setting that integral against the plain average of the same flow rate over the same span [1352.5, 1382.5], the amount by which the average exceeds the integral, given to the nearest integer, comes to -590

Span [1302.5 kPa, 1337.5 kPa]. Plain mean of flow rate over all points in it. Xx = 20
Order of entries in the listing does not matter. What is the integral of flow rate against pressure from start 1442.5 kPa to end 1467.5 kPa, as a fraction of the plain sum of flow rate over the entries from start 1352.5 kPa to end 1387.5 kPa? 4.0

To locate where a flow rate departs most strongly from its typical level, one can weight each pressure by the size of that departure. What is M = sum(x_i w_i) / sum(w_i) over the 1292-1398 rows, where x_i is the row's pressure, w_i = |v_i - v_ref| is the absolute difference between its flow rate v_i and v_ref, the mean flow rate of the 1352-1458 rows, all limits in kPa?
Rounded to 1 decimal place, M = 1334.9 kPa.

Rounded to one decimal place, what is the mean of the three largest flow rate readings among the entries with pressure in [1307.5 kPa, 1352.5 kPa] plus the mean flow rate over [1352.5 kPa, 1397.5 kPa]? 41.5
